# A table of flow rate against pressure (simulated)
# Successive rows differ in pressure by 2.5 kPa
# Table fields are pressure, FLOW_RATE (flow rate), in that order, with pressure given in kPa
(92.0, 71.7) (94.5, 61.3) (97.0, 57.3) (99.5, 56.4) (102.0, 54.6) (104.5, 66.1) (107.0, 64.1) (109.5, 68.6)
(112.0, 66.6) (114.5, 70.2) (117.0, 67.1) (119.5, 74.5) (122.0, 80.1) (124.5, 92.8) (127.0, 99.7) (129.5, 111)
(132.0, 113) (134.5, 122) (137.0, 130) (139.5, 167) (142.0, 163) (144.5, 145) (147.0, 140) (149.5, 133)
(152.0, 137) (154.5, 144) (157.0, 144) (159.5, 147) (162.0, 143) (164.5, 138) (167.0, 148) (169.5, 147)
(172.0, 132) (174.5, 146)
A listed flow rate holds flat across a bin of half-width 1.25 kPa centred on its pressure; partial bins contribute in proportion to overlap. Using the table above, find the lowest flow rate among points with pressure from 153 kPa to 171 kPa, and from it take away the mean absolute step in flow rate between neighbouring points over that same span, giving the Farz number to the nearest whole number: 134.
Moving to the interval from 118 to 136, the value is 67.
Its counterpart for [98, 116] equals 50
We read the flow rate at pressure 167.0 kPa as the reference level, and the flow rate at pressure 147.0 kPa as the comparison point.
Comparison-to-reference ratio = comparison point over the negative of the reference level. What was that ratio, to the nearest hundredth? -0.95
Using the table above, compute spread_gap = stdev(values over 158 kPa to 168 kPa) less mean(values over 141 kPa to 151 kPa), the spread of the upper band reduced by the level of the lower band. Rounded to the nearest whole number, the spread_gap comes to -141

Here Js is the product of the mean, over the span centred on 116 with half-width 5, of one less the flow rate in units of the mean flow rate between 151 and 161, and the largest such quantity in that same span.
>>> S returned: 0.27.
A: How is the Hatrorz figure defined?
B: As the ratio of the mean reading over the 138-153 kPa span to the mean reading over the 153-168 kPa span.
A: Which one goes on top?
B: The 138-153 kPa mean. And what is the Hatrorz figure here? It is 1.02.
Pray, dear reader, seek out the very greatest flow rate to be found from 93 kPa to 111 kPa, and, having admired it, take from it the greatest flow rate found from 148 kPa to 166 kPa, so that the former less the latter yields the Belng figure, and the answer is -78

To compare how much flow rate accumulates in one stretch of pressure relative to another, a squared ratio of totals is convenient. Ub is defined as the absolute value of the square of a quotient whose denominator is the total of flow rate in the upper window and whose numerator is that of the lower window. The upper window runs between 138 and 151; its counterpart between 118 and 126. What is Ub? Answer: 0.11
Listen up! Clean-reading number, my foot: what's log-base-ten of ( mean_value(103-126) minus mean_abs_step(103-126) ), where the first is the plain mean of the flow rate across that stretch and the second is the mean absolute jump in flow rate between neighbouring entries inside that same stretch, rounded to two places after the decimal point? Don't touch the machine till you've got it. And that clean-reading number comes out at 1.83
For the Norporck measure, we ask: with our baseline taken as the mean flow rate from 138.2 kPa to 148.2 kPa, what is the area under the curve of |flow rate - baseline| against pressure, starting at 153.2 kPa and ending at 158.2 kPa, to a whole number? 49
